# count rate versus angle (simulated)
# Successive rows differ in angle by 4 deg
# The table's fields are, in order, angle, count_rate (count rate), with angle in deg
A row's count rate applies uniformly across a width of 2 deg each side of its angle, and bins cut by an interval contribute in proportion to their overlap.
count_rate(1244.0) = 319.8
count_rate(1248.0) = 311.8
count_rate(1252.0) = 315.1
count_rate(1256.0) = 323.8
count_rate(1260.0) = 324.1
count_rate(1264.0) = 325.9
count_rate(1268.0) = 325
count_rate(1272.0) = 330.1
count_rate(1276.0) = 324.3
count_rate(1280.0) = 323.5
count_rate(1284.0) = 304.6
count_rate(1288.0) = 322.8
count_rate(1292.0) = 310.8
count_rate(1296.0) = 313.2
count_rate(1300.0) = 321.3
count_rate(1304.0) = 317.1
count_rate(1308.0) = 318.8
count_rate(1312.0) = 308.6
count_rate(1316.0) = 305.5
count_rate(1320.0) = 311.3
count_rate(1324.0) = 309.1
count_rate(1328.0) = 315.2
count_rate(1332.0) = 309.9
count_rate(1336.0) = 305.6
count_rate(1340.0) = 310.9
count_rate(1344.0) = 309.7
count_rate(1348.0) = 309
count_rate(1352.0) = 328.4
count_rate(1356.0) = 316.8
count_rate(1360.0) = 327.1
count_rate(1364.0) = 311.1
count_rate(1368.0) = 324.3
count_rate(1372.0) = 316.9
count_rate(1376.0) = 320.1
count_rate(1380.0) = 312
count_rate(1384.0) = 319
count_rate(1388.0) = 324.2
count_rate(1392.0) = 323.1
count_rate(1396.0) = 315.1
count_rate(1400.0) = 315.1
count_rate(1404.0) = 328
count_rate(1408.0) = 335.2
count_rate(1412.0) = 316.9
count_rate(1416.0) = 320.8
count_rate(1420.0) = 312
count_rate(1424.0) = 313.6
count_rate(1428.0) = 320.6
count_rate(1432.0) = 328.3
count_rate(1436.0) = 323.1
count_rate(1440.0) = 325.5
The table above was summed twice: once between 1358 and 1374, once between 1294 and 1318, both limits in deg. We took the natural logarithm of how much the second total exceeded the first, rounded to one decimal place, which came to 6.4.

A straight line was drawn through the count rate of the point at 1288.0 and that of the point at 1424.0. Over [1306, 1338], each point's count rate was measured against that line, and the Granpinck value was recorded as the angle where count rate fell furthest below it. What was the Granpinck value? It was 1316.0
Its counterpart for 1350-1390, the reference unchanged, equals 1364.0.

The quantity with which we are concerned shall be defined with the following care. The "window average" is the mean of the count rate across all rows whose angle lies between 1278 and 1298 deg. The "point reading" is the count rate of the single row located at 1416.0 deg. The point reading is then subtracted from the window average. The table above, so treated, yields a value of -5.8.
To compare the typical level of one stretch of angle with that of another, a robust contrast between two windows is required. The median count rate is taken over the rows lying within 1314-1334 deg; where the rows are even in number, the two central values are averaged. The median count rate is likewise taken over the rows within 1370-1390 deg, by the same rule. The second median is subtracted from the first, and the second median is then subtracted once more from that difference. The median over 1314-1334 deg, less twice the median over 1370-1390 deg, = -328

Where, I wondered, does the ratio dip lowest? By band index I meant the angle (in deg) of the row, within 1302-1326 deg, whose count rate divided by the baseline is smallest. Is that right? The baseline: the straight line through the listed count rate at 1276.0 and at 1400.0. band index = 1316.0 deg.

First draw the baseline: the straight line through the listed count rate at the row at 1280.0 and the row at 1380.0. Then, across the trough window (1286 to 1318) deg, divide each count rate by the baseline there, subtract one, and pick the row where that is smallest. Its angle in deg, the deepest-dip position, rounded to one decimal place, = 1316.0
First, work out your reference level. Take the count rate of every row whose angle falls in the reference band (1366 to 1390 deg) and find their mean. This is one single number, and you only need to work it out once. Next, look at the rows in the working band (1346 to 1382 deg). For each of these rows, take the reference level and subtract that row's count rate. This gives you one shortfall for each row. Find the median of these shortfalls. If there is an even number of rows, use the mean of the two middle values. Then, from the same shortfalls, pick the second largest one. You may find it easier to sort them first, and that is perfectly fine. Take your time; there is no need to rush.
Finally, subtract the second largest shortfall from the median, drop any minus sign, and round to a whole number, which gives 6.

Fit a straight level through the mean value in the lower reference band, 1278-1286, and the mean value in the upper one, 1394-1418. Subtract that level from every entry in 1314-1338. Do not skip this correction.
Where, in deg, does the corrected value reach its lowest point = 1336.0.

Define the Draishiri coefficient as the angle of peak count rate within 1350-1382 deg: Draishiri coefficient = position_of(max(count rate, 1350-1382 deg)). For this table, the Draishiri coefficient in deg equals 1352.0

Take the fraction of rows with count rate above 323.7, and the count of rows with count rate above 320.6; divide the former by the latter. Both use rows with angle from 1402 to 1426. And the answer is 0.11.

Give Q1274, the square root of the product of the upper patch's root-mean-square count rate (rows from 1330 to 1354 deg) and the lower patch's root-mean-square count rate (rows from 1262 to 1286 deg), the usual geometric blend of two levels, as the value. 317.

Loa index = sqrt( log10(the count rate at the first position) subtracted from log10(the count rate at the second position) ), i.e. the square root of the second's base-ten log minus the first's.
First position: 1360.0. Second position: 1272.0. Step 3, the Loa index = 0.063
